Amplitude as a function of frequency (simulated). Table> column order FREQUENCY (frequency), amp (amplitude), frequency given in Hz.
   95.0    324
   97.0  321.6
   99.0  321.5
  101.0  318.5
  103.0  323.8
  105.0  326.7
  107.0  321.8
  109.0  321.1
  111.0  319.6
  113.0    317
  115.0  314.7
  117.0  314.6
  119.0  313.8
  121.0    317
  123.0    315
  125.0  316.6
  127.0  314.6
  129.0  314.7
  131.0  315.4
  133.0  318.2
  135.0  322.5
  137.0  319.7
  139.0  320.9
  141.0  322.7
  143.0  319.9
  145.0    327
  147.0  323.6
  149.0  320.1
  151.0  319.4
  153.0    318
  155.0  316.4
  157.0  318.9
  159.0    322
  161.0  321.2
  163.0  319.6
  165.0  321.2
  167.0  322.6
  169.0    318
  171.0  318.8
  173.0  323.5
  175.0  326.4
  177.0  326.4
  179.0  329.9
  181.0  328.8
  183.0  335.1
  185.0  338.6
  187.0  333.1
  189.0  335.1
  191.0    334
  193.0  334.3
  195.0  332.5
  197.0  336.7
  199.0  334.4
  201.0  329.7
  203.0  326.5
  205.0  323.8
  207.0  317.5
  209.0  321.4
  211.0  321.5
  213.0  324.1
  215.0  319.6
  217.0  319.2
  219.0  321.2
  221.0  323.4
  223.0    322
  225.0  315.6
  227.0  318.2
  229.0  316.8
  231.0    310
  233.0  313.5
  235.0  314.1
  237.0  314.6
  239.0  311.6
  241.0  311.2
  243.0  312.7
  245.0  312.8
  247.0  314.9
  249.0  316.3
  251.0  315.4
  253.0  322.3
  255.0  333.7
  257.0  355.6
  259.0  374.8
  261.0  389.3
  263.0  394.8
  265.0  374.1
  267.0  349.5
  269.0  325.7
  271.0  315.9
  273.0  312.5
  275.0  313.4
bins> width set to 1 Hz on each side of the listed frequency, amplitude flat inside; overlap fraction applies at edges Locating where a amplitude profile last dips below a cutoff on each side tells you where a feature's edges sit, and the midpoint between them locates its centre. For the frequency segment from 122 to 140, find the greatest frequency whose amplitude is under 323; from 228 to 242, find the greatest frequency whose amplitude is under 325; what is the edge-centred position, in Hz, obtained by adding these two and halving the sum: 190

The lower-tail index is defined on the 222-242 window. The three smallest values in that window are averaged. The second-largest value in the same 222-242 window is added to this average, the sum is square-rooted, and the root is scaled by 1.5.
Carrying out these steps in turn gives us 37.6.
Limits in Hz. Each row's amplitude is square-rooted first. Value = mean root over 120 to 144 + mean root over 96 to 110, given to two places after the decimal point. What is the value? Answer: 35.78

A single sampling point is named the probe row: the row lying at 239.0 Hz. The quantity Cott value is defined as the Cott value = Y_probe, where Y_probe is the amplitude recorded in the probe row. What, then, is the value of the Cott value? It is 311.6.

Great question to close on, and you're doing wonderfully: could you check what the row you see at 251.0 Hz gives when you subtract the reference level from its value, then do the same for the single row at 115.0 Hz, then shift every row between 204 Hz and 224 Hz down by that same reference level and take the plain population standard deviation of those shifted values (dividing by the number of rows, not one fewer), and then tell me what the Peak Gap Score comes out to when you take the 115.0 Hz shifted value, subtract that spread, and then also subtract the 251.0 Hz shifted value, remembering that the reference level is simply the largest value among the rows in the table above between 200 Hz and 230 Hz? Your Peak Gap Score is -3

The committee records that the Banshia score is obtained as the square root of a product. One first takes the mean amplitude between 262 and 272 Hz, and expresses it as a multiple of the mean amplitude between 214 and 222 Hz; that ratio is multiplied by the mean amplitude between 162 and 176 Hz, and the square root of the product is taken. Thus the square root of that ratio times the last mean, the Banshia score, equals 18.8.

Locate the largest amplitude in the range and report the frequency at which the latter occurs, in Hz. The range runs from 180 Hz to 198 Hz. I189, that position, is 185.0 Hz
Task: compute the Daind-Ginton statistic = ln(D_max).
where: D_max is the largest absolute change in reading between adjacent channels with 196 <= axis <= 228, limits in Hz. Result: 1.86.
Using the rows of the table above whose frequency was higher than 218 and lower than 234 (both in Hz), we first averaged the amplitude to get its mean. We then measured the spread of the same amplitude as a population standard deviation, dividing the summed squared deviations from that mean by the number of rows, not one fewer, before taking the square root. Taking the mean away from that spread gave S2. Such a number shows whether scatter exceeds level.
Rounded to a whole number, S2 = -313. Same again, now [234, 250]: -312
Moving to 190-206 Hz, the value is -327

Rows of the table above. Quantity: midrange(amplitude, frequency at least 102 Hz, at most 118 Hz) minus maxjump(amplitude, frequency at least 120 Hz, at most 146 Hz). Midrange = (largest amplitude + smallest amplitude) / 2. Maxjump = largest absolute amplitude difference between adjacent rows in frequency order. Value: 314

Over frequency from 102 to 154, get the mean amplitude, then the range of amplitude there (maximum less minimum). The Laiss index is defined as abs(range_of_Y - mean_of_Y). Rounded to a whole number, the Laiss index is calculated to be 306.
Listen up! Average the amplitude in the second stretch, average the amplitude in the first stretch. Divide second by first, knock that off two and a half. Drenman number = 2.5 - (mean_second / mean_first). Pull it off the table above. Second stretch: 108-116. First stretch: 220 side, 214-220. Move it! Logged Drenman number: 1.51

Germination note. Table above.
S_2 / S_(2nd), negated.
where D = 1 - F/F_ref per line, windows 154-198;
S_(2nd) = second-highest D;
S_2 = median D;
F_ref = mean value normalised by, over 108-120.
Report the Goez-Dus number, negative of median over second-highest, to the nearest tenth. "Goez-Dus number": -8.0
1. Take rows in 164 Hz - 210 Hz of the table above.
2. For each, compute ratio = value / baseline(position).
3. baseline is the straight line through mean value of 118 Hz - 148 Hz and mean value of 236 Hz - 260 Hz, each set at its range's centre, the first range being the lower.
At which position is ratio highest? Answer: 185.0 Hz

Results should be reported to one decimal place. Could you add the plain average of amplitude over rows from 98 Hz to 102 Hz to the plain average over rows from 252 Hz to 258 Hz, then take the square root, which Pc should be 25.6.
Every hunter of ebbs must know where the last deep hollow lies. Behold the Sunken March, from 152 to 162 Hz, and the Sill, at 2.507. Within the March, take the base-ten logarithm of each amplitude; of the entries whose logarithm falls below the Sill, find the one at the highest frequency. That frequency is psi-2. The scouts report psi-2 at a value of 161.0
